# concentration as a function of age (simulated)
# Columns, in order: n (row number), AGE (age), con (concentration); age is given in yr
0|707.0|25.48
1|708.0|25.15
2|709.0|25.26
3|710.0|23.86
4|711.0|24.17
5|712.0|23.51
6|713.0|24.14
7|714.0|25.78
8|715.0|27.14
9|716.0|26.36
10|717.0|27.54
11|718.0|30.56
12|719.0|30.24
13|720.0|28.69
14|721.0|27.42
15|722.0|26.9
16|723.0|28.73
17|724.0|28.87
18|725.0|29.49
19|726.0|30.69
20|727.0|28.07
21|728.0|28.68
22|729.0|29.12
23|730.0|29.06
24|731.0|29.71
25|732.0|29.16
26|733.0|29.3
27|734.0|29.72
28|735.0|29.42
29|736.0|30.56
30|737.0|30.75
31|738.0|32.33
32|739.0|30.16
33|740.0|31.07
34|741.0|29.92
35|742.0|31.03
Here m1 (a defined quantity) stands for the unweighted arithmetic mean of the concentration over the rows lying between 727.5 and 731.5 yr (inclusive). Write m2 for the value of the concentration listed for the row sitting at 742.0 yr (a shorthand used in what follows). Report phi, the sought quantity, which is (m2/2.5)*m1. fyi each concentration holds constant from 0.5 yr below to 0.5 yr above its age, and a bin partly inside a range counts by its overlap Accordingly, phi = 362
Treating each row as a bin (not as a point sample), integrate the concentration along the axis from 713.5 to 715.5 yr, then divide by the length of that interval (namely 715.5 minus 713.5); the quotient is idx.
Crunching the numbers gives 26.5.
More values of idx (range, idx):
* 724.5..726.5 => 30.1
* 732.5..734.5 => 29.5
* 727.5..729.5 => 28.9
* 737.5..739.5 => 31.2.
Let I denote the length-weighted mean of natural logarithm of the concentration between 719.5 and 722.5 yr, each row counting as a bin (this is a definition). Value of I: 3.320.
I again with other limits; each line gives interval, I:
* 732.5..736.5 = 3.393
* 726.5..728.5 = 3.345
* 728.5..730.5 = 3.370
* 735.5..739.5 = 3.432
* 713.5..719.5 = 3.328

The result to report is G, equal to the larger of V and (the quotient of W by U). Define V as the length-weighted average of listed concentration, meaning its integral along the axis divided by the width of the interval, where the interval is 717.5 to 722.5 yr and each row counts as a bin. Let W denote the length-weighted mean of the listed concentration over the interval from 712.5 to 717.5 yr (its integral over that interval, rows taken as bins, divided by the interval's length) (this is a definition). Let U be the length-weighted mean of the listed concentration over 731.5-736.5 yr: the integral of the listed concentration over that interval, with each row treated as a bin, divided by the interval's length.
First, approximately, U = 29.6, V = 28.8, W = 26.2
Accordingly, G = 28.8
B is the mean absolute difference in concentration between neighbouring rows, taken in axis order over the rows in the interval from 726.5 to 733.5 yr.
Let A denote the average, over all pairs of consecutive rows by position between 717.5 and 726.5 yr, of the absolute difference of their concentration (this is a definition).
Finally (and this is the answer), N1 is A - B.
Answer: 0.5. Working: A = 0.9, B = 0.41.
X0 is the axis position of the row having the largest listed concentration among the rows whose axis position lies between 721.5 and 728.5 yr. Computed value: 726.0 yr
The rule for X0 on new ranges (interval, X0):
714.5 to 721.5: 718.0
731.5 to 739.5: 738.0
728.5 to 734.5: 734.0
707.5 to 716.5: 715.0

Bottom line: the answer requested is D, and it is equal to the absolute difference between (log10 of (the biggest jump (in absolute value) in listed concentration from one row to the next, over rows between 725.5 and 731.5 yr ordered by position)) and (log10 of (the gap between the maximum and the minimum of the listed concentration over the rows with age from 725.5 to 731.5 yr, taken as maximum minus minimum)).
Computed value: 0.00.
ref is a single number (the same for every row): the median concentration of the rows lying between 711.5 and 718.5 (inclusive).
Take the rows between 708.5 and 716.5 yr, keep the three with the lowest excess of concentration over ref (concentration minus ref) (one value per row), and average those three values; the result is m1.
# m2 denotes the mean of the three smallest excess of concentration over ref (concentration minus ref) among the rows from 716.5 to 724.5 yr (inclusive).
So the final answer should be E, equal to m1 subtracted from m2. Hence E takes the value 3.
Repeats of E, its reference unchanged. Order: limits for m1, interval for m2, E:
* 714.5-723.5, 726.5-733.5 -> 2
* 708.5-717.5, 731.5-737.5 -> 5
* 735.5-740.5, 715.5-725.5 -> -4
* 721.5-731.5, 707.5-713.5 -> -4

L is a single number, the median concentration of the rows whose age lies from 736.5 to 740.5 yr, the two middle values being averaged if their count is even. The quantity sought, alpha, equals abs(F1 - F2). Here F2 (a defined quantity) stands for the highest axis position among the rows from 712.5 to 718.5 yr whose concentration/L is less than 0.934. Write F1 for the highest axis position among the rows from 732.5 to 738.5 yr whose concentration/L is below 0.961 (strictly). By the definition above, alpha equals 18 yr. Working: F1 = 735.0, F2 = 717.0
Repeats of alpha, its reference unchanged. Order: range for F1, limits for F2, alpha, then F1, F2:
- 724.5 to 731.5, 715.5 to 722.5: 8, 730.0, 722.0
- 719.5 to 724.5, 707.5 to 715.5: 9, 724.0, 715.0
